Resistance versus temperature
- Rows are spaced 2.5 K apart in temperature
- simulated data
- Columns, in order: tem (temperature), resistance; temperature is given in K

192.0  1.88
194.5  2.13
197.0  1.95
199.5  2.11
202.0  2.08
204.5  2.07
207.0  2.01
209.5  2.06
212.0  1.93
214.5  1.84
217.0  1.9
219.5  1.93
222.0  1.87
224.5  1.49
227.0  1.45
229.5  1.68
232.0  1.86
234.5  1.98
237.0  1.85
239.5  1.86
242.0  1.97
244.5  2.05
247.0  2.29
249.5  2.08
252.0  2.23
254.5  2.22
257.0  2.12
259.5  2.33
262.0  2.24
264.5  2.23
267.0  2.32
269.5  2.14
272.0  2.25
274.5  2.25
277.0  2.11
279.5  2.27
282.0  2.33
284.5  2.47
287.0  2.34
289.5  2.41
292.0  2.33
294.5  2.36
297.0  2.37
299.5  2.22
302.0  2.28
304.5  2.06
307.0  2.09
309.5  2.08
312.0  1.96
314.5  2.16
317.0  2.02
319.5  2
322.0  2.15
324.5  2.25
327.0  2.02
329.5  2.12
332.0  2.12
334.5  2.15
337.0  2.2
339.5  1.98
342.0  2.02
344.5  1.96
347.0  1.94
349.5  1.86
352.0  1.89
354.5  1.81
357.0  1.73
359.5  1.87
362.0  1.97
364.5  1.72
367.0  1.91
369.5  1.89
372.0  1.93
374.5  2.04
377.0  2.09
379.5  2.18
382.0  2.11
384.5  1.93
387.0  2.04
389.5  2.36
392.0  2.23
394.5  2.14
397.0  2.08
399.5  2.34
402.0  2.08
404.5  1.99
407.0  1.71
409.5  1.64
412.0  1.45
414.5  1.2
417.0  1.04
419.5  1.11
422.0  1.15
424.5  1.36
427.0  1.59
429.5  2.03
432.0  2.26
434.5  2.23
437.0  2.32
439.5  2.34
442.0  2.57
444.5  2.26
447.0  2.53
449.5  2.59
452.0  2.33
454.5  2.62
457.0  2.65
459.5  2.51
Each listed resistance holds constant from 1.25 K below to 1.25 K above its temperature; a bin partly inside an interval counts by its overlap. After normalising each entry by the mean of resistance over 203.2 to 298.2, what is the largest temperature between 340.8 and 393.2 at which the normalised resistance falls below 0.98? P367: 387.0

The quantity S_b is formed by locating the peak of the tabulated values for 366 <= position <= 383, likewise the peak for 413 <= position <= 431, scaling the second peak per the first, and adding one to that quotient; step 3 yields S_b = 1.93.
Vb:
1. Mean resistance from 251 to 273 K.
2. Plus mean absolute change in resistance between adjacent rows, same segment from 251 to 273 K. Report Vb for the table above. 2.33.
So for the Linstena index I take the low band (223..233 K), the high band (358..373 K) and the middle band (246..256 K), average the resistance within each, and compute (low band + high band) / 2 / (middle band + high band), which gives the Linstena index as 0.43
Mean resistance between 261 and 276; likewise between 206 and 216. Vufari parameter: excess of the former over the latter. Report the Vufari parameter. 0.28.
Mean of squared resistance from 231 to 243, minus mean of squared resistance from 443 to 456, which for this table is -2.5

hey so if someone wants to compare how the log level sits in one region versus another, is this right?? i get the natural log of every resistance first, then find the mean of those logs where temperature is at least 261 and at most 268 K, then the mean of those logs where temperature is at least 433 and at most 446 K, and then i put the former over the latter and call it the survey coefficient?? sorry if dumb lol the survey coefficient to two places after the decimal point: 0.96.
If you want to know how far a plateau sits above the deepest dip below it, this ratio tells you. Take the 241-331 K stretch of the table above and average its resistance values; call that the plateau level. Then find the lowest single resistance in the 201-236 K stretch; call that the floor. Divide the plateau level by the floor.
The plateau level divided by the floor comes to 1.5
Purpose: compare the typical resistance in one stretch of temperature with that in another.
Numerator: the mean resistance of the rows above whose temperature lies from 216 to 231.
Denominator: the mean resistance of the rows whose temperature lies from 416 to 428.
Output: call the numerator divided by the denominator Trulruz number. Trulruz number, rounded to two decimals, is 1.38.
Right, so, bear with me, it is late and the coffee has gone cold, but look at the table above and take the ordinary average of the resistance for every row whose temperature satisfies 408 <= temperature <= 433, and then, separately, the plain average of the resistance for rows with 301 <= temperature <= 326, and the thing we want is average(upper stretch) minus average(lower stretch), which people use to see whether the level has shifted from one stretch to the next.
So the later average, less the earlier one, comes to -0.62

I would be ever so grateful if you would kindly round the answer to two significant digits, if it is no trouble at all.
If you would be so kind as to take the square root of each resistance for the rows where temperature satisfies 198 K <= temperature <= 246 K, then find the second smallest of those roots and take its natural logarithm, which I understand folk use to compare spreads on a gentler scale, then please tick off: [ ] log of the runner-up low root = 0.20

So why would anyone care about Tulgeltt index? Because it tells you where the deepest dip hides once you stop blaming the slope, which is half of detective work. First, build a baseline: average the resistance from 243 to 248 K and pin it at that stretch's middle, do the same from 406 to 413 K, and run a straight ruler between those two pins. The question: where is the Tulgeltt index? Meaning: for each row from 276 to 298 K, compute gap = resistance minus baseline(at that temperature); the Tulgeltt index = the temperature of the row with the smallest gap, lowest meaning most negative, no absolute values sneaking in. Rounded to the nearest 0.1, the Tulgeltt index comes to 277.0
